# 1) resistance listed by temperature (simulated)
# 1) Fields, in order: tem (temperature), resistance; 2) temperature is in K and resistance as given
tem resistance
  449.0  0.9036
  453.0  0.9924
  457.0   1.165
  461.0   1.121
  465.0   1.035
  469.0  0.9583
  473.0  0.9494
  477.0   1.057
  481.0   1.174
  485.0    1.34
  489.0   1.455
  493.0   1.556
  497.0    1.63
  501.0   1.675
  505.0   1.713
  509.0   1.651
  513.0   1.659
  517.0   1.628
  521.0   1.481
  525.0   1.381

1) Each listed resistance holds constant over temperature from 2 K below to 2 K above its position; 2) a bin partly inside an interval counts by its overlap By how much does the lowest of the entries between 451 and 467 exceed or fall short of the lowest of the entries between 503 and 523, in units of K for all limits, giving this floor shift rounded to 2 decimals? -0.49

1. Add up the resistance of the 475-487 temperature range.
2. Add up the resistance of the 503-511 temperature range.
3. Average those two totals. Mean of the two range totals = 3.5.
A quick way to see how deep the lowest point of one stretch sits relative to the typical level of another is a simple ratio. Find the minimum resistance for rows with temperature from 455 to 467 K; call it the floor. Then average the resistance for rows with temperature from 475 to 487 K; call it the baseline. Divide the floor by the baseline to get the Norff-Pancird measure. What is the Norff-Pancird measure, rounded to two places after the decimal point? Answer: 0.87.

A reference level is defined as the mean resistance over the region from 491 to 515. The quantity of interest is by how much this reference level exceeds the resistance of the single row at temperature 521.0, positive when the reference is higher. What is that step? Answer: 0.17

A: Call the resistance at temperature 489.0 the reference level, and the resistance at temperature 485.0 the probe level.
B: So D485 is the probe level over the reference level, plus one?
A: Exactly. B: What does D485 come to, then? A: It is 1.92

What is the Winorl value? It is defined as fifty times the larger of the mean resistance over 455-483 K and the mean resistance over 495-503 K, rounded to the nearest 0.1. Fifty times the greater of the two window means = 82.6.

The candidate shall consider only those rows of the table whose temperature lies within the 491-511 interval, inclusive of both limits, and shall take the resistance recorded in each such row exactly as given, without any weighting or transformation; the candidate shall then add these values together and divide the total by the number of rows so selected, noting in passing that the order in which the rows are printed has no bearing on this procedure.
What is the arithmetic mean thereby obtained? 1.6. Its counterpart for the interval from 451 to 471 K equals 1.1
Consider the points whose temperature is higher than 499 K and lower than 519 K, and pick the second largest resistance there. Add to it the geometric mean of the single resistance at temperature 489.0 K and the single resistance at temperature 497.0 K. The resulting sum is 3.22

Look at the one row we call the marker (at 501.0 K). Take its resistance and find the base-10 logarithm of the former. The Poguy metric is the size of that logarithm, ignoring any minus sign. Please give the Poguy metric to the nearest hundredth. 0.22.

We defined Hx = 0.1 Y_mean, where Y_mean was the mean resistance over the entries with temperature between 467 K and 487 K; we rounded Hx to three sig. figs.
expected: 0.110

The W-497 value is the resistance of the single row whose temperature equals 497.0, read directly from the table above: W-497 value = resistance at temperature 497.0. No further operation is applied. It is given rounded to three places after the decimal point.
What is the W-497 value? 1.630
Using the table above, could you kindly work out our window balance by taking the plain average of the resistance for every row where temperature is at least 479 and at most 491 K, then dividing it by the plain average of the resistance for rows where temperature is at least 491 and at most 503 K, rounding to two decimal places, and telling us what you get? 0.82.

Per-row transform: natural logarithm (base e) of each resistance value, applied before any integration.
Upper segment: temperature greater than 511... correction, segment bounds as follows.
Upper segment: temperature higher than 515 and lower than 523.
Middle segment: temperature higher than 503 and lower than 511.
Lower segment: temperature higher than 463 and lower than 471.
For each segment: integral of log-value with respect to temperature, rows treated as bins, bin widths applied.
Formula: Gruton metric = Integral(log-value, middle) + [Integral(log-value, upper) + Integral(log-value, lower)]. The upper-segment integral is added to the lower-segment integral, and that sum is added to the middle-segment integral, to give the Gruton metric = 7.6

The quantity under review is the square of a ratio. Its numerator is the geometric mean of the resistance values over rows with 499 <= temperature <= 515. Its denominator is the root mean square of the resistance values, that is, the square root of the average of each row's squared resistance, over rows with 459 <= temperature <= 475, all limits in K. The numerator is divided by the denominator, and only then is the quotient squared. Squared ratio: 2.7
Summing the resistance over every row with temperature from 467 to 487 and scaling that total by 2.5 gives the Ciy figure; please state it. 14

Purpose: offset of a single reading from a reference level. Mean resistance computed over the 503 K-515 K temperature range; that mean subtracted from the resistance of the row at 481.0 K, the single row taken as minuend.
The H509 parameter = -0.50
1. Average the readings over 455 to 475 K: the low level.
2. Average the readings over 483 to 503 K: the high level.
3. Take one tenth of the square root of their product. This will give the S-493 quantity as 0.127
